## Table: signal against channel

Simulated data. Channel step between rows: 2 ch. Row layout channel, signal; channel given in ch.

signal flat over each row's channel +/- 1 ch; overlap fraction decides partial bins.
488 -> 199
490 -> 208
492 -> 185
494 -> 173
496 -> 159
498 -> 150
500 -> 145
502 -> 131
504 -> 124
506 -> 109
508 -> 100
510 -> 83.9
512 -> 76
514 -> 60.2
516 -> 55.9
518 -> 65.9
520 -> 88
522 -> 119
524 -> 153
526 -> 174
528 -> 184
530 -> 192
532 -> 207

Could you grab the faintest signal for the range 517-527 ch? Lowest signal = 65.9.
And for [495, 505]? 124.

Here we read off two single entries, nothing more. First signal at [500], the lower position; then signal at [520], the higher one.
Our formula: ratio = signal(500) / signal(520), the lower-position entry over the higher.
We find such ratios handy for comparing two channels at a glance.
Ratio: 1.65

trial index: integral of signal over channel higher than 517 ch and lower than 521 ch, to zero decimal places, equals 308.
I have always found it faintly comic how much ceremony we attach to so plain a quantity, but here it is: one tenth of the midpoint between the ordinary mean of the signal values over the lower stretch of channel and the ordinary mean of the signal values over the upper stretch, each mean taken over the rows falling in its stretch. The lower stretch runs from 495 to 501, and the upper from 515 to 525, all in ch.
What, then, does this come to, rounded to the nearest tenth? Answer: 12.4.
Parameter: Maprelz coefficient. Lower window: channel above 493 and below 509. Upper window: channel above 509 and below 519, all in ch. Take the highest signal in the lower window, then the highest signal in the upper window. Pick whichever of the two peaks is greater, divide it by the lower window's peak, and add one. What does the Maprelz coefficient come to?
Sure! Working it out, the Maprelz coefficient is 2.00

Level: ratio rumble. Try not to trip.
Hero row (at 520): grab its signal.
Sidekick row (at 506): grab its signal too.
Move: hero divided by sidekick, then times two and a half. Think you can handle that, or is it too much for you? 2.0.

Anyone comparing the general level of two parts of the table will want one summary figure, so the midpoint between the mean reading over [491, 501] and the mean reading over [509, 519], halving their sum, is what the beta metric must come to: 115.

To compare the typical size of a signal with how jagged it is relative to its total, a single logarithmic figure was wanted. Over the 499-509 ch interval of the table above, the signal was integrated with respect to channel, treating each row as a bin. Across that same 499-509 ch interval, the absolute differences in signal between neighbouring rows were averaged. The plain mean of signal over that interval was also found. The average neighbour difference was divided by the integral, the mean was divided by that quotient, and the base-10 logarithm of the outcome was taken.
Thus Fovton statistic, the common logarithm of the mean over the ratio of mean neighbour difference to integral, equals 4.1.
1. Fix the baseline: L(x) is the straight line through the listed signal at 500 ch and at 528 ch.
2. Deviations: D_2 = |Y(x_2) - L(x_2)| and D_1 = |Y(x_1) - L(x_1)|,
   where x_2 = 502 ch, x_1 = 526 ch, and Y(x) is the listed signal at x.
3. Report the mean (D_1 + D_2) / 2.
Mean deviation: 12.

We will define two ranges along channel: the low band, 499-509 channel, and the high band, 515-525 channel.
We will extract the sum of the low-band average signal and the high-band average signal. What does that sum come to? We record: 218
